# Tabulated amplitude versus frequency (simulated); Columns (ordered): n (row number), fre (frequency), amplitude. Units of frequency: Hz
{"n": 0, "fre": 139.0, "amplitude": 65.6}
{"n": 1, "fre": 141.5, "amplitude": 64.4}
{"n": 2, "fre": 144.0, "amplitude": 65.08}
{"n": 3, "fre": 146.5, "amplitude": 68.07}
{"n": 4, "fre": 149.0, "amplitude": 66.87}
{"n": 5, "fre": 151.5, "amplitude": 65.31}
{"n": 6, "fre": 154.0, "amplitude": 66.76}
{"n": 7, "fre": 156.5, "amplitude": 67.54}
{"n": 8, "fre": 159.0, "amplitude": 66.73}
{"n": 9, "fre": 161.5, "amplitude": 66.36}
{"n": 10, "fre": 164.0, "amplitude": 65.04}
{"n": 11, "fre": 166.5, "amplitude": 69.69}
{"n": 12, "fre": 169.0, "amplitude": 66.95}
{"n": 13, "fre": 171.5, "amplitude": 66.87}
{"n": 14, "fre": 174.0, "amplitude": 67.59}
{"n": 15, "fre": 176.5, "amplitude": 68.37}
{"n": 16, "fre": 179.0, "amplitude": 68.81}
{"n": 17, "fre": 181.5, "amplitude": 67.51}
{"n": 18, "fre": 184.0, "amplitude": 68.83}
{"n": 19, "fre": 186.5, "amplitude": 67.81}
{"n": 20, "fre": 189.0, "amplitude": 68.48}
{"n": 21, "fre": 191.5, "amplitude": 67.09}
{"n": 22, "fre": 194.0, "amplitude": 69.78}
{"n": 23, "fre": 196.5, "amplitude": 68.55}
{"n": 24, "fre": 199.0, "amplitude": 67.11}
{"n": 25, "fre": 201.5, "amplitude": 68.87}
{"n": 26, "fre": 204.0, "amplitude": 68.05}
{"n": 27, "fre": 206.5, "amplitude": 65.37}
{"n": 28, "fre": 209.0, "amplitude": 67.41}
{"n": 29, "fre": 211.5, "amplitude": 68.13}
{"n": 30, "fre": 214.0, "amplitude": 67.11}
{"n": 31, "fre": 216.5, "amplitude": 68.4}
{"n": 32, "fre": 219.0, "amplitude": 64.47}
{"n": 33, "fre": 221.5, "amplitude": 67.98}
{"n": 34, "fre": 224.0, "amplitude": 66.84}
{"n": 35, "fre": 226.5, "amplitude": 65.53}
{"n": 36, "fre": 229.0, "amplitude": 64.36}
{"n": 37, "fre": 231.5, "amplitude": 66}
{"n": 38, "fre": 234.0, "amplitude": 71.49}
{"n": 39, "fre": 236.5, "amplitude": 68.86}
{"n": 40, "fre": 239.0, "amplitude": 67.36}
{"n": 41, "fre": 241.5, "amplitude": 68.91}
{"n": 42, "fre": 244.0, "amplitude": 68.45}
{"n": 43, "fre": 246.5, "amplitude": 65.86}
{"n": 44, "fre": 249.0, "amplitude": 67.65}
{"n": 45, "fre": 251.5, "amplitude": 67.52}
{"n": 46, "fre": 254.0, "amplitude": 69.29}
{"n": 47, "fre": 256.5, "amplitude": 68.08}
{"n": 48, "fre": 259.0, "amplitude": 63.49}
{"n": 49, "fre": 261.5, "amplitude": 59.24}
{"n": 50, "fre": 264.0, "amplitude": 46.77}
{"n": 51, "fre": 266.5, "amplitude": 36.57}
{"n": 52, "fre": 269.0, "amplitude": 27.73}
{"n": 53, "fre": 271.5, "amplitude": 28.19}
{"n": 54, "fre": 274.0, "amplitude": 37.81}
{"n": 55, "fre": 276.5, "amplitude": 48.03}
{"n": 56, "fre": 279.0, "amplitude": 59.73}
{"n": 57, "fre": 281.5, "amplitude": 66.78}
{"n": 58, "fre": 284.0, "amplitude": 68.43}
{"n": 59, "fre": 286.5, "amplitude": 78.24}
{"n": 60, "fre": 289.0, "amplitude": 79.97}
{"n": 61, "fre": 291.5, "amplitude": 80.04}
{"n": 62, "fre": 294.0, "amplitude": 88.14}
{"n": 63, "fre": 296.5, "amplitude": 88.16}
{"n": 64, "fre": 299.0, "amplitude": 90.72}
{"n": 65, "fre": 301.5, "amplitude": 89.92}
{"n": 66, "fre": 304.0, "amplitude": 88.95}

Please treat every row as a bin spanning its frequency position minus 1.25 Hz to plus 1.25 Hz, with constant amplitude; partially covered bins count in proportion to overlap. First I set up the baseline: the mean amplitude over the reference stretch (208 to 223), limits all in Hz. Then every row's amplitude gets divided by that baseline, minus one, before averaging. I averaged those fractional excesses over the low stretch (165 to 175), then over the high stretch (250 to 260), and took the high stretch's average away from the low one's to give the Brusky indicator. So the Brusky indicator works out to 0.0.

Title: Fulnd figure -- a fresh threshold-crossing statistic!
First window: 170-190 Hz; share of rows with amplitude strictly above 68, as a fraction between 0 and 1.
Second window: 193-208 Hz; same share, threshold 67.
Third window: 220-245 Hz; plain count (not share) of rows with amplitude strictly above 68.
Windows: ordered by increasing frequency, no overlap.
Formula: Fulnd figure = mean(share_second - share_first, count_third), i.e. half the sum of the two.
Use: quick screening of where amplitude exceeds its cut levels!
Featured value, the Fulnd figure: 2.2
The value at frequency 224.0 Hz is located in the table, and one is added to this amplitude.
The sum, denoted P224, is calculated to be 67.8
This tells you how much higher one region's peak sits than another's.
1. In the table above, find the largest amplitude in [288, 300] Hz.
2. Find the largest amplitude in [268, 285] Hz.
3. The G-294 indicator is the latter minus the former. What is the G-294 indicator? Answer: -22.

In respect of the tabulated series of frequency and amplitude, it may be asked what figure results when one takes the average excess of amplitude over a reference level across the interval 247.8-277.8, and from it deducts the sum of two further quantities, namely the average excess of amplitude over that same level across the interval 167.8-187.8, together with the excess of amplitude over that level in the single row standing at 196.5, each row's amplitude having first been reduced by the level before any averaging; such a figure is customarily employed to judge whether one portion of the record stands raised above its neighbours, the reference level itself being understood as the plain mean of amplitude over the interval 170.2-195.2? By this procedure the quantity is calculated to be -16.6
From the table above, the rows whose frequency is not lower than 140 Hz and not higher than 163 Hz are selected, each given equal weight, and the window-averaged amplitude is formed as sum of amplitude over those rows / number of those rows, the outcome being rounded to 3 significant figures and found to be 66.3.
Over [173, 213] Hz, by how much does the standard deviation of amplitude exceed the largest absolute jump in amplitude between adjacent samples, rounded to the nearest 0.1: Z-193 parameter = -1.7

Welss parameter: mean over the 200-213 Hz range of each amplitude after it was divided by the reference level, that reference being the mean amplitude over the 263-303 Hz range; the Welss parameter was 1.06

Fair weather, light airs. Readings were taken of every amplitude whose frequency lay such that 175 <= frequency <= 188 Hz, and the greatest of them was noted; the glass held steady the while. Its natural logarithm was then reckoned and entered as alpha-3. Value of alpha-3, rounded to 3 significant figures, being 4.23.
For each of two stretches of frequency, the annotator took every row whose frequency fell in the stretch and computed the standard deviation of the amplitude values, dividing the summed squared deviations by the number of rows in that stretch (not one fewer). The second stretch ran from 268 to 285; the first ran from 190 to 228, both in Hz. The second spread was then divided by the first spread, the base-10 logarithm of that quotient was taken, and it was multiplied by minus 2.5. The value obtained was -2.7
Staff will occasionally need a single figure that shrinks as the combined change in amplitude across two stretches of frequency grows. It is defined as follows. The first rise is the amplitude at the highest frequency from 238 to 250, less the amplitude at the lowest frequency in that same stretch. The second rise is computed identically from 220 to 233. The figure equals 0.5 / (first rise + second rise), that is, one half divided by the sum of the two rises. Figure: -0.30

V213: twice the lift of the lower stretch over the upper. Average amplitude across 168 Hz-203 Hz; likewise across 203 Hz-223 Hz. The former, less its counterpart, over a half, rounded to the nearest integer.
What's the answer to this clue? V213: 2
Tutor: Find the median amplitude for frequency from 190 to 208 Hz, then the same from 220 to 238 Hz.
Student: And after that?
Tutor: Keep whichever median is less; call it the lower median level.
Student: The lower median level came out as 66.8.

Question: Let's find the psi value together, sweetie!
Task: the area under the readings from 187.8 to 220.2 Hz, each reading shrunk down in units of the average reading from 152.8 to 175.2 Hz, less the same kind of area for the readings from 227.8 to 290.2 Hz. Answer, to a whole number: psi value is -24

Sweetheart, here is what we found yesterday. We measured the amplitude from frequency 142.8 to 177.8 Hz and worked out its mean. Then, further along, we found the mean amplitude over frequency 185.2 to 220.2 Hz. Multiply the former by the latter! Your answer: 4527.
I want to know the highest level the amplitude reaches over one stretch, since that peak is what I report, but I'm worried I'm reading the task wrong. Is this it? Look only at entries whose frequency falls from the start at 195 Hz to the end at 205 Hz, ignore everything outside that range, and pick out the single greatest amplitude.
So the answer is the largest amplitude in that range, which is 68.87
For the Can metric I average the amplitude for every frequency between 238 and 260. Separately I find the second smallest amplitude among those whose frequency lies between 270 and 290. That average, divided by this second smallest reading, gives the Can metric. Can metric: 1.78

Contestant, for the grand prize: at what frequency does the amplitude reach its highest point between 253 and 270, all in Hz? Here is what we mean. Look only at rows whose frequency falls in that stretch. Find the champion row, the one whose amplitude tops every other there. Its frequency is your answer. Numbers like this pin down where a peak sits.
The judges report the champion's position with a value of 254.0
